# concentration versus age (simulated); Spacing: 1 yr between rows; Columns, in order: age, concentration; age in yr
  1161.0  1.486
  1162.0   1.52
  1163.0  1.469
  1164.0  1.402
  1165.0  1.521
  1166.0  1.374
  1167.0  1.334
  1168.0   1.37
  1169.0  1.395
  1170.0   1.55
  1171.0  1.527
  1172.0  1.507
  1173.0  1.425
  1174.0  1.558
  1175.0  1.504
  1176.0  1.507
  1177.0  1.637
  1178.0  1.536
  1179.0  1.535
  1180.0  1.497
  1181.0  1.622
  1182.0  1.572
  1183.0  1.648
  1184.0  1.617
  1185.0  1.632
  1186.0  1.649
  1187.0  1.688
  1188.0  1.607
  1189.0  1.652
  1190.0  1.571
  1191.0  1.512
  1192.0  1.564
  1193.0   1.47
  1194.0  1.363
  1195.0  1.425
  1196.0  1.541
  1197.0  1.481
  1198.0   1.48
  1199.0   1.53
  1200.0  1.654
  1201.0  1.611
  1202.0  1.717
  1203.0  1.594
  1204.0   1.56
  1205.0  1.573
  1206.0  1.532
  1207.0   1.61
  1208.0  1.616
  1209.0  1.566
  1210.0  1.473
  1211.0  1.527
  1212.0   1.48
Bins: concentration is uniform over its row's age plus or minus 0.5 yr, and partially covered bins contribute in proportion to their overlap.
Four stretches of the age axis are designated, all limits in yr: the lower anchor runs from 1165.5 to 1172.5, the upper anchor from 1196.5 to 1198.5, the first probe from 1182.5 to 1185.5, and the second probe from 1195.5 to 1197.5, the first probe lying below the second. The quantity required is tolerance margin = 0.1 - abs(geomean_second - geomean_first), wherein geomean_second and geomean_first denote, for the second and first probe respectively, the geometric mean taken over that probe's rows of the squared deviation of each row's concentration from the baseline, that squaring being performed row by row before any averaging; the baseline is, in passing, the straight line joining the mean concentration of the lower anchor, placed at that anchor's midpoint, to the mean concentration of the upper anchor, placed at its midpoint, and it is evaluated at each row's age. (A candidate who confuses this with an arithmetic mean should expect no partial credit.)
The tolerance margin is 0.0705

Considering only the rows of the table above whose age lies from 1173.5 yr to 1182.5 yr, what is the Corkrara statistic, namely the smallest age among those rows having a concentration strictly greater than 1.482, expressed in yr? 1174.0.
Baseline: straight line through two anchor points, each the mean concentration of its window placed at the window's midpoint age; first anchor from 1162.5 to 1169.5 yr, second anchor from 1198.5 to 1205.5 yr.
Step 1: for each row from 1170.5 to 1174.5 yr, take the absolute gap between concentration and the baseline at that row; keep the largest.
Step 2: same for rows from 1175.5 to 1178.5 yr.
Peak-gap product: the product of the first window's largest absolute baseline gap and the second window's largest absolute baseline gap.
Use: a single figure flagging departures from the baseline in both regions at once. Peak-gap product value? 0.018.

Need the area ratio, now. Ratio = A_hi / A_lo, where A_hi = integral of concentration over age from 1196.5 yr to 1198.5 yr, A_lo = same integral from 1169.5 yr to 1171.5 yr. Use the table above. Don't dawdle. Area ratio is 0.96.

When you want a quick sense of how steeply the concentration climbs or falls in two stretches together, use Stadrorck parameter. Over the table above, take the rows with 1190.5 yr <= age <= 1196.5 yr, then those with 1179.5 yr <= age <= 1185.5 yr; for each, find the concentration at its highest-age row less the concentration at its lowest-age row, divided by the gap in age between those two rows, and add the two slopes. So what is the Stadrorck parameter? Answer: 0.033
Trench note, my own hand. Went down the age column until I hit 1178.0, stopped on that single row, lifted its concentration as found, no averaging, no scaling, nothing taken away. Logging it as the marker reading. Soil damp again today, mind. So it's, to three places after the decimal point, 1.536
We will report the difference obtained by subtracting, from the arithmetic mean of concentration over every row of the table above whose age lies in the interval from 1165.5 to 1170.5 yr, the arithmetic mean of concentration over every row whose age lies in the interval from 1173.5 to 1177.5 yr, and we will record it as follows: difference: -0.15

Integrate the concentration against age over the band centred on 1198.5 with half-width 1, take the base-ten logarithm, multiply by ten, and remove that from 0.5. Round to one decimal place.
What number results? -4.3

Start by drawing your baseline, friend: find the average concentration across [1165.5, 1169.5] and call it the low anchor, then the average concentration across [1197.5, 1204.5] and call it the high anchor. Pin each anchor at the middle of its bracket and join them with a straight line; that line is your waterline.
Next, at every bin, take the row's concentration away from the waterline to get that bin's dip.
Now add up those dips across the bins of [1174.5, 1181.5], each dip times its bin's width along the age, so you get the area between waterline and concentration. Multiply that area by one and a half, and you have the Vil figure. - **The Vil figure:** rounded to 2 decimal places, -1.15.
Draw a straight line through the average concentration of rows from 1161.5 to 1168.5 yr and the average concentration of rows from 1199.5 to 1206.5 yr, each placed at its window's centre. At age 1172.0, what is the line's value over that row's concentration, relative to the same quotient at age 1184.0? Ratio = 1.03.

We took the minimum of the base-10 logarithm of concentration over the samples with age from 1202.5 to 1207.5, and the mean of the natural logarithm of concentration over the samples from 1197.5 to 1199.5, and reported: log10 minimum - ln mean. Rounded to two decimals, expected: -0.22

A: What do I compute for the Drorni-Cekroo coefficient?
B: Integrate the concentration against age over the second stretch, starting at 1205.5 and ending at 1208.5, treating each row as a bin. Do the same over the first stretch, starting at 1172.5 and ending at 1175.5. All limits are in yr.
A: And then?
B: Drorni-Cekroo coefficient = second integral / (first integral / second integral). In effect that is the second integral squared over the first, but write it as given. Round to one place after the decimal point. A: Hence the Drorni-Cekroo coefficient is 5.0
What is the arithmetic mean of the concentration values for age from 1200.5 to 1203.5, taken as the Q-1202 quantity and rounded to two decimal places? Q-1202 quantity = 1.64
